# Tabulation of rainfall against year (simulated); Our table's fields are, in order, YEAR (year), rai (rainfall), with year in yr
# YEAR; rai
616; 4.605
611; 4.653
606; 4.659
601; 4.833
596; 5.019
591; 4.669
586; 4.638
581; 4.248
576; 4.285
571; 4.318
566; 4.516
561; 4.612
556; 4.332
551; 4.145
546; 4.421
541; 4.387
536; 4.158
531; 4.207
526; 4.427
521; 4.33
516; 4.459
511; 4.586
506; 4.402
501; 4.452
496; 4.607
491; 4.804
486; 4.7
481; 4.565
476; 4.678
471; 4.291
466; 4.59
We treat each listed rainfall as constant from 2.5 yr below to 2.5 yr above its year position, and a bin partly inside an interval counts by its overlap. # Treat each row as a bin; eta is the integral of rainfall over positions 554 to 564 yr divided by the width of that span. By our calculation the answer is 4.5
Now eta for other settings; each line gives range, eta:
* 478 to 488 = 4.6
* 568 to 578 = 4.3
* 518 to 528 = 4.4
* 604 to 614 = 4.7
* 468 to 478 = 4.5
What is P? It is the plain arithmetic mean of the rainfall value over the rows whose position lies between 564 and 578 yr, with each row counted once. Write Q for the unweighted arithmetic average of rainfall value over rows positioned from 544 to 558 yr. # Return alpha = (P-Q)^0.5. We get 0.27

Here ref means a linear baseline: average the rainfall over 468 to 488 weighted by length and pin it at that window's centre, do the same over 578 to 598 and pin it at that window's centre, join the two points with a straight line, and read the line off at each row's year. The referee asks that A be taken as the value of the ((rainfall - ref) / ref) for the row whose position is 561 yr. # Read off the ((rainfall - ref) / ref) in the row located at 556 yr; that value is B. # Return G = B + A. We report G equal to -0.06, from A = 0.00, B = -0.059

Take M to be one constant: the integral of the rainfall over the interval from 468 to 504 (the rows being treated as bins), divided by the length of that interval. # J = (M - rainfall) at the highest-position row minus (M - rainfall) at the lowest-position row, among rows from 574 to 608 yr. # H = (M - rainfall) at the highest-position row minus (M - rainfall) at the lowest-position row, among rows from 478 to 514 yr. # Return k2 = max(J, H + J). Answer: -0.37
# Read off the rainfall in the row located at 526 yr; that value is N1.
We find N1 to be 4.427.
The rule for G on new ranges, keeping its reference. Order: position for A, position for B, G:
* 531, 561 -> -0.08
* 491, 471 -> 0.00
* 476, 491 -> 0.08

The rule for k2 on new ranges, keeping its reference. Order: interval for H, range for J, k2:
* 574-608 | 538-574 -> 0.07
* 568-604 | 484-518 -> 0.24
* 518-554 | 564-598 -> -0.32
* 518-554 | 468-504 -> 0.02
